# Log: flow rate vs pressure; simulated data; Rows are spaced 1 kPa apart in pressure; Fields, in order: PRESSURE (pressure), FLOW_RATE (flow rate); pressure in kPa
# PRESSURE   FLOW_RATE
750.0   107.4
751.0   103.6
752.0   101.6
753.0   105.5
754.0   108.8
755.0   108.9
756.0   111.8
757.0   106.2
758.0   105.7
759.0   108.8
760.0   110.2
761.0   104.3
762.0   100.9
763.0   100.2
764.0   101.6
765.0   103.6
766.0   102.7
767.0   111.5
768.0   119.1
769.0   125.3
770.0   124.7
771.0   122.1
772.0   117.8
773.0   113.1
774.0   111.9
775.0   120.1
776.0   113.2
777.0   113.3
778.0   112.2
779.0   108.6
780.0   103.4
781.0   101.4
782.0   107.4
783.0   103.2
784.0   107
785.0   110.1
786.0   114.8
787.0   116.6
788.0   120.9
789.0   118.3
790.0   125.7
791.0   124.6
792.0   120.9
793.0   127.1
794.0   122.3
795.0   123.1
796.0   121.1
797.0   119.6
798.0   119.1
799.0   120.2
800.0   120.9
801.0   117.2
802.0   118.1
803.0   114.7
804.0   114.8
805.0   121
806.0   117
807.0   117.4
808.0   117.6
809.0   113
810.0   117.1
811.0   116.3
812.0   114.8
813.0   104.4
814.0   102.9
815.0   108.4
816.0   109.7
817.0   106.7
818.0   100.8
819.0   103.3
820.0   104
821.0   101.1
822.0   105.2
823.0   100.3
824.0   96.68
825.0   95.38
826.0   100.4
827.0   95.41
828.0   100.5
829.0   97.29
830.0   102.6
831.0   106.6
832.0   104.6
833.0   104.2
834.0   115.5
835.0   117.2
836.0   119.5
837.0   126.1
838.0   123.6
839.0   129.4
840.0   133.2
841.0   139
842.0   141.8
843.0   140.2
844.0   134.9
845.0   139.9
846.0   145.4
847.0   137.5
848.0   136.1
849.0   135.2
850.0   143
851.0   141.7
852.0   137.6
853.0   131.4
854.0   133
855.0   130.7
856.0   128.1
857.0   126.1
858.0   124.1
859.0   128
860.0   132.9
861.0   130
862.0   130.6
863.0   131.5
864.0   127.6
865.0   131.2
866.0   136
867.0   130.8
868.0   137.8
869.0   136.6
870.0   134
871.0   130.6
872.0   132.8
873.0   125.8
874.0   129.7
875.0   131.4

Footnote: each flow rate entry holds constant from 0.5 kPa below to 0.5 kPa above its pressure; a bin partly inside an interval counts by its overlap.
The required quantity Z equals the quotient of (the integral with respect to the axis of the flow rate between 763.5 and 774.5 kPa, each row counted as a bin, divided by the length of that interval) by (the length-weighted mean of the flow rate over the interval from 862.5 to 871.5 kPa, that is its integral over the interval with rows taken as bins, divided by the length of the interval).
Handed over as 0.86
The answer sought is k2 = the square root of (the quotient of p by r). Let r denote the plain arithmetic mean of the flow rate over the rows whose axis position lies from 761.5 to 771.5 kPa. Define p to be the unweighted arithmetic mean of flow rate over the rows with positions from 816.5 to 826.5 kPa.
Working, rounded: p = 101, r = 111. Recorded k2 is 0.95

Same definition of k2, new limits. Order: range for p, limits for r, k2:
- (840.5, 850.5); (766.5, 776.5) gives 1.09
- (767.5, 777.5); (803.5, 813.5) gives 1.01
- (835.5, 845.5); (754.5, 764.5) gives 1.12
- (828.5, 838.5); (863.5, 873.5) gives 0.92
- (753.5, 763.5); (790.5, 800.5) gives 0.94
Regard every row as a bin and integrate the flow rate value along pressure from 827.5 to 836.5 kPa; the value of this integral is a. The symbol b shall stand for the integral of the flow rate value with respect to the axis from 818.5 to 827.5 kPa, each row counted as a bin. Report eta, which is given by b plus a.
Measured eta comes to 1870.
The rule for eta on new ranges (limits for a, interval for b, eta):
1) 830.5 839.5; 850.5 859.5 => 2227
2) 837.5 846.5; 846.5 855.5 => 2454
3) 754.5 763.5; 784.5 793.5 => 2036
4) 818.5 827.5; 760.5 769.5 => 1871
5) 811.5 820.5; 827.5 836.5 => 1923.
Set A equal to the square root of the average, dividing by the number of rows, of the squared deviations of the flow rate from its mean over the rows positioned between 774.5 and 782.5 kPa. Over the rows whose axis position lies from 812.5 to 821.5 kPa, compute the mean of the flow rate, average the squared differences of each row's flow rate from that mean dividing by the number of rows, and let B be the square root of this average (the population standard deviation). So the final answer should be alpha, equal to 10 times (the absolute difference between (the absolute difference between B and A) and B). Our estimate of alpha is 2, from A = 5.6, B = 2.92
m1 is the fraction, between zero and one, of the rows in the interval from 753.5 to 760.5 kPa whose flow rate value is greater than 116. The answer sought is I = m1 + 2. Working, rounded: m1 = 0.0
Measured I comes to 2.0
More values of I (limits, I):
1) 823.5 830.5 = 2.0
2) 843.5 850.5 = 3.0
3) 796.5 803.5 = 2.9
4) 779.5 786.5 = 2.0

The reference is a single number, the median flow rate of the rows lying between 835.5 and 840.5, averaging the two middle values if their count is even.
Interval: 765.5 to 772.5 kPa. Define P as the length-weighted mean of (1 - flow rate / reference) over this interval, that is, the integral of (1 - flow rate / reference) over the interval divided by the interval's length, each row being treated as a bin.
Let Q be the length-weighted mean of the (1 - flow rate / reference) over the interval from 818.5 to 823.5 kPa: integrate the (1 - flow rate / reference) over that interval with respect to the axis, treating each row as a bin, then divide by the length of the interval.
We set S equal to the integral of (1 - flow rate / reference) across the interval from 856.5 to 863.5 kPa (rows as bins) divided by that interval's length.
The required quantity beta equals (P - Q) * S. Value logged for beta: 0.003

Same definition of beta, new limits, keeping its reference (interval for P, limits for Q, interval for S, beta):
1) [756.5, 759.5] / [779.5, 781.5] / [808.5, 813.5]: -0.004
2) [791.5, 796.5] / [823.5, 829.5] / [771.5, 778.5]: -0.018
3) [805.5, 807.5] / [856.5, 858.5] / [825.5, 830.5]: 0.013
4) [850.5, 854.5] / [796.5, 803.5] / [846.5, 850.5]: 0.013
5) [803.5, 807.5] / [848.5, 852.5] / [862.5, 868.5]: -0.009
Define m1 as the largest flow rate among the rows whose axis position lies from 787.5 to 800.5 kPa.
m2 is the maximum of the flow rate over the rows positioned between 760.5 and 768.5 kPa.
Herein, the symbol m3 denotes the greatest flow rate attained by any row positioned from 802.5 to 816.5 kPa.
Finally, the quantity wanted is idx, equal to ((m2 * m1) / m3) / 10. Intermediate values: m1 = 127.1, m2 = 119.1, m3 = 121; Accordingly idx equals 12.5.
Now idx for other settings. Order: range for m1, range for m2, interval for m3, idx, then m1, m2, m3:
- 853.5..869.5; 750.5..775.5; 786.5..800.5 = 13.6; 137.8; 125.3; 127.1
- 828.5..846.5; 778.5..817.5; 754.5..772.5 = 14.7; 145.4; 127.1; 125.3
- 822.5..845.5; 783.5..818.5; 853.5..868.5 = 13.1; 141.8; 127.1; 137.8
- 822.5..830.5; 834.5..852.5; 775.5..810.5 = 11.7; 102.6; 145.4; 127.1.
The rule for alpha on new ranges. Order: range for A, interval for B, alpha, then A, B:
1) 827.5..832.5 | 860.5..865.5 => 5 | 3.2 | 1.39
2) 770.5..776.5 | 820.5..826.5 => 25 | 3.9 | 3.18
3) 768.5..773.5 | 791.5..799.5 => 2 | 4.6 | 2.40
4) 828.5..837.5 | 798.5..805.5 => 39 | 8.9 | 2.50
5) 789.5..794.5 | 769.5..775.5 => 22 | 2.2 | 4.60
